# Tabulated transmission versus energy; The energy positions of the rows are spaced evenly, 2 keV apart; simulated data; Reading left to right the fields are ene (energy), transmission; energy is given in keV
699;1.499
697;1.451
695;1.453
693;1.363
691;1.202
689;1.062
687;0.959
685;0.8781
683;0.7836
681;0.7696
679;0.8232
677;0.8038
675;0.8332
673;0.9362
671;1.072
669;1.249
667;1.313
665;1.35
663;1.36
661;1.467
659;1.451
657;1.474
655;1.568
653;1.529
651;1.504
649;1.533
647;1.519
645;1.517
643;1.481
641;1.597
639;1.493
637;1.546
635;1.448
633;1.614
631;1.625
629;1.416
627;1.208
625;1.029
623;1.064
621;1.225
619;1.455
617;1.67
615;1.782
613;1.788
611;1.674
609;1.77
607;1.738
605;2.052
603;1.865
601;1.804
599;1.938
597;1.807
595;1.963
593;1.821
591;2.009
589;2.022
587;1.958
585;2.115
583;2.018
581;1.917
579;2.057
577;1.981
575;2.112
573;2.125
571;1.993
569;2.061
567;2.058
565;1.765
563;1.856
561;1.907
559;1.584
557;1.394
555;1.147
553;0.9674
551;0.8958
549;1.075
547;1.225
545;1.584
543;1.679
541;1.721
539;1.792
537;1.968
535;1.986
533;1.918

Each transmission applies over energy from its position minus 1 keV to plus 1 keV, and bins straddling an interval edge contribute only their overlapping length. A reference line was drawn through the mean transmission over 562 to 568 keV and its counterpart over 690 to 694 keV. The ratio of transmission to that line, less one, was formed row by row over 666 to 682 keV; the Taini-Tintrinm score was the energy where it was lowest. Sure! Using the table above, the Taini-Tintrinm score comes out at 681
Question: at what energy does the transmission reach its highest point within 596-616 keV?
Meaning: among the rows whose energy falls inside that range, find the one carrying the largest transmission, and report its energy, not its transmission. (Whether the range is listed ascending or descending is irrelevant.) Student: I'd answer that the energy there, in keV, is 605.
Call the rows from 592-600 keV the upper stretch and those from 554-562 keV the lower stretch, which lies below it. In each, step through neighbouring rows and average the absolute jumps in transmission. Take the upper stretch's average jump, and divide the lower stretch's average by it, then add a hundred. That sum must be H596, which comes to 102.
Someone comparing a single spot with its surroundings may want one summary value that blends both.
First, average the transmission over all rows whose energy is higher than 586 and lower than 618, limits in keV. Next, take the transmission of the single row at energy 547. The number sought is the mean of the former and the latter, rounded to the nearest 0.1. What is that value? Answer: 1.5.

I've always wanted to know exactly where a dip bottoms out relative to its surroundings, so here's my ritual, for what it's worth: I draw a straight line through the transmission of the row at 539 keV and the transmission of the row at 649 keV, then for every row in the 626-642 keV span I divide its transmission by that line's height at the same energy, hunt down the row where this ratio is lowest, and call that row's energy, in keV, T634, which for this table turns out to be 627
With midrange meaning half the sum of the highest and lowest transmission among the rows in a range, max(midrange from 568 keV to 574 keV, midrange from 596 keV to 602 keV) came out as 2.1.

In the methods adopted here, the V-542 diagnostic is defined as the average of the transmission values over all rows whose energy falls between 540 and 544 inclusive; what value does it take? 1.70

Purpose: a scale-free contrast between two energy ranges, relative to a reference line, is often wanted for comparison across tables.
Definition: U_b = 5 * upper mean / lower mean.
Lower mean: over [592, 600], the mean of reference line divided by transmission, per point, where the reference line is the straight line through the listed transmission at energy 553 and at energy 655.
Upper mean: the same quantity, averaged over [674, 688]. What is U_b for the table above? 15.9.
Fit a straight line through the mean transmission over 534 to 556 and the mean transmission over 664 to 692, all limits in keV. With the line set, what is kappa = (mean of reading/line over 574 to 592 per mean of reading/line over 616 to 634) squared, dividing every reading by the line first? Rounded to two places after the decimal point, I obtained 1.73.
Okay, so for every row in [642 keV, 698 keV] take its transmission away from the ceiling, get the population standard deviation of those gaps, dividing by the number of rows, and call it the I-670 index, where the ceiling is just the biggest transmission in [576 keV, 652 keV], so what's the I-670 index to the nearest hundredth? 0.28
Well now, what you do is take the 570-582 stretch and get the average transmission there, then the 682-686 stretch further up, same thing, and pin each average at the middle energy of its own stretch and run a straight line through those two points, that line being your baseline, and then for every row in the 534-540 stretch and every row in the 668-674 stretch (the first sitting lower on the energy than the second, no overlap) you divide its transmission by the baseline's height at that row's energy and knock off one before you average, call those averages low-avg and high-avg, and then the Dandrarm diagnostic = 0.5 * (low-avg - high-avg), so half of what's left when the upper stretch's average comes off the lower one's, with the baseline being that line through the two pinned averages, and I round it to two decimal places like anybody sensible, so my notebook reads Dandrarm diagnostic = -0.17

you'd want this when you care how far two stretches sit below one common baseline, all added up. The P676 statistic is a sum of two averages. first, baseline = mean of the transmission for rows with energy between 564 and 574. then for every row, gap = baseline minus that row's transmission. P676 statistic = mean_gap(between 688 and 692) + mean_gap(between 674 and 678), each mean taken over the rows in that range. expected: 2.05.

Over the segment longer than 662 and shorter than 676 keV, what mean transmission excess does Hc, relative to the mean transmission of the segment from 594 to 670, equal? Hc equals -0.39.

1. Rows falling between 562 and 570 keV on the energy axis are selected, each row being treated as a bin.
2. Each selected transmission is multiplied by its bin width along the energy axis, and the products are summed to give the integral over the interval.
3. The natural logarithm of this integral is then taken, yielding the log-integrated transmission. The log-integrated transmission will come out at 2.7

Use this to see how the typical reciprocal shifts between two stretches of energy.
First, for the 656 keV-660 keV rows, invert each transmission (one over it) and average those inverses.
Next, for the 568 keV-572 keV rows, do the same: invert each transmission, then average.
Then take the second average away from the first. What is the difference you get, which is 0.19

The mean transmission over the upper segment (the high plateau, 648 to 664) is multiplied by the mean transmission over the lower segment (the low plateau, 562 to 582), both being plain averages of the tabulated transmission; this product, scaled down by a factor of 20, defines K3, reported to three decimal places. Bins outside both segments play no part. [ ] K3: 0.148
